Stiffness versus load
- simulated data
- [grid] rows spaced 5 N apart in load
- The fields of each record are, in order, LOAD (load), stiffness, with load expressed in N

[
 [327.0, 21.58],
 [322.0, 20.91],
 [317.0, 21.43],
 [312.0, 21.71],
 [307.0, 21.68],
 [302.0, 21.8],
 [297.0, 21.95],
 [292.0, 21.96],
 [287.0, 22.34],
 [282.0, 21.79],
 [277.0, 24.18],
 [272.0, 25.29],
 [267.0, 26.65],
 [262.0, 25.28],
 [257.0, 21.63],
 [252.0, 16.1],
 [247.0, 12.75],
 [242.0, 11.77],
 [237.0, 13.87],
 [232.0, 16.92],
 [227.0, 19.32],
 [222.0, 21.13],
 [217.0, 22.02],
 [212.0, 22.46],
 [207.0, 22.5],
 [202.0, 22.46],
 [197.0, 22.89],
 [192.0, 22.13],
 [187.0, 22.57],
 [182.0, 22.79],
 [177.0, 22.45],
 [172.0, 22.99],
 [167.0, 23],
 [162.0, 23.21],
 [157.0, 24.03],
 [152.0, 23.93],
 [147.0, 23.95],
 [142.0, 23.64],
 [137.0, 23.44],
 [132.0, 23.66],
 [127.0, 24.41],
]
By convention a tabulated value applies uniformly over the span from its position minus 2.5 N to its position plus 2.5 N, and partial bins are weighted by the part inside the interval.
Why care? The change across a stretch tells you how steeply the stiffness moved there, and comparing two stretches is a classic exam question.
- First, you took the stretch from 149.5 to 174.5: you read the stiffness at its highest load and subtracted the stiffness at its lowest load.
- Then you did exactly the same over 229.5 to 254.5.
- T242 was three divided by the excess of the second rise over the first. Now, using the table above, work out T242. 25.0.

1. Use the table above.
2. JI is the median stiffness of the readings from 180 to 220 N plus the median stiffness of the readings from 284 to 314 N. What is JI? 44.4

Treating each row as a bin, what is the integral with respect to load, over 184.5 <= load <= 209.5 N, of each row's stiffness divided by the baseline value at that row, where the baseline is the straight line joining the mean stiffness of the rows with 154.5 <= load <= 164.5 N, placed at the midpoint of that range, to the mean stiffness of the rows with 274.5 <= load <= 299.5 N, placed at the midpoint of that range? 24 N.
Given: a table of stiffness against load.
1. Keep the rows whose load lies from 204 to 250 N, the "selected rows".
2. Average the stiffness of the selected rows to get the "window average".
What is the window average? 18.1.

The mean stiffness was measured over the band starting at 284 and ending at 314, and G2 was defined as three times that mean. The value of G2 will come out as 65.7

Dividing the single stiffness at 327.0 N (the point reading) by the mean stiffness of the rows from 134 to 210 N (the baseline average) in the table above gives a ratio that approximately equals 0.94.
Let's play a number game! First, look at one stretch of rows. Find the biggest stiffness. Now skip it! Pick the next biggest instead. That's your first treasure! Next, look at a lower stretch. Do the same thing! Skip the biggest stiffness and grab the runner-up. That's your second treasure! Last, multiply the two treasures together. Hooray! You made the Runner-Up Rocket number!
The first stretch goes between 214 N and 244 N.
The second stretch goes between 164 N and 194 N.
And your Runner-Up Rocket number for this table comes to 486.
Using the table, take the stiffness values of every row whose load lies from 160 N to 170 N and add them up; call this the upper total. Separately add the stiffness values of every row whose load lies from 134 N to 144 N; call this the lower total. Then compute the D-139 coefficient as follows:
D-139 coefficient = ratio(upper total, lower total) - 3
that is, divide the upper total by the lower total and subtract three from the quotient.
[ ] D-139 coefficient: -2.02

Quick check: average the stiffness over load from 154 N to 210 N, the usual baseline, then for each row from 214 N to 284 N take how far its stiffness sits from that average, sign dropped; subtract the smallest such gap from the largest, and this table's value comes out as 10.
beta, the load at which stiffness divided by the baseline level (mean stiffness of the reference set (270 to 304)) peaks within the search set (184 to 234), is 197.0 N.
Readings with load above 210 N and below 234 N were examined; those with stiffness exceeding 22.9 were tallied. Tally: 0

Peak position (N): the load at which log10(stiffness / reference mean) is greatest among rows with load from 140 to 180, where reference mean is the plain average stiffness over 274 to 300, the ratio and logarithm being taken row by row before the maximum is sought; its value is 157.0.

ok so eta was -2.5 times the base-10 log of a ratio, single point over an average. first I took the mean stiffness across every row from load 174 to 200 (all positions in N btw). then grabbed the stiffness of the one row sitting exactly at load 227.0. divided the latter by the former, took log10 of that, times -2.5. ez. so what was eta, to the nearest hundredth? 0.17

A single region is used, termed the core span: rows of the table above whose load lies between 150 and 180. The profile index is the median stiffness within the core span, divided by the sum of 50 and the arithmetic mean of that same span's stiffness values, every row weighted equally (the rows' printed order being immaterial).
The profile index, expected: 0.315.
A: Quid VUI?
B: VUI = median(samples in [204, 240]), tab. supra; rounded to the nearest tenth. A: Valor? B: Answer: 21.1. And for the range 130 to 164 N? 23.7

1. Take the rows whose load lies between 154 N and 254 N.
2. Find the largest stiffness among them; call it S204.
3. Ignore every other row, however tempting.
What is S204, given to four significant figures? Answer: 24.03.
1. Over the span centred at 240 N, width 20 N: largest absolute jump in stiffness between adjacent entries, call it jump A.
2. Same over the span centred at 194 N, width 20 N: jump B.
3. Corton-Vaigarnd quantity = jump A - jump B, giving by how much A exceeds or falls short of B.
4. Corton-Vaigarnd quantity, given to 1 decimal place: 2.3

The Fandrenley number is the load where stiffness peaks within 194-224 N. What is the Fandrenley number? 197.0 N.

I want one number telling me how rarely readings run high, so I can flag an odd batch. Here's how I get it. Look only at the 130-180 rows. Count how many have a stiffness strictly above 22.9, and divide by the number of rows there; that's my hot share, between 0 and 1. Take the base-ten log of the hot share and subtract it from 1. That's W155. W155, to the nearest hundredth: 1.05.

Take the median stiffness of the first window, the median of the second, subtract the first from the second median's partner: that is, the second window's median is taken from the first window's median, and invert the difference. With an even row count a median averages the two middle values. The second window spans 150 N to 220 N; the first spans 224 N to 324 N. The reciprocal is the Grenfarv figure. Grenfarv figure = -1.0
